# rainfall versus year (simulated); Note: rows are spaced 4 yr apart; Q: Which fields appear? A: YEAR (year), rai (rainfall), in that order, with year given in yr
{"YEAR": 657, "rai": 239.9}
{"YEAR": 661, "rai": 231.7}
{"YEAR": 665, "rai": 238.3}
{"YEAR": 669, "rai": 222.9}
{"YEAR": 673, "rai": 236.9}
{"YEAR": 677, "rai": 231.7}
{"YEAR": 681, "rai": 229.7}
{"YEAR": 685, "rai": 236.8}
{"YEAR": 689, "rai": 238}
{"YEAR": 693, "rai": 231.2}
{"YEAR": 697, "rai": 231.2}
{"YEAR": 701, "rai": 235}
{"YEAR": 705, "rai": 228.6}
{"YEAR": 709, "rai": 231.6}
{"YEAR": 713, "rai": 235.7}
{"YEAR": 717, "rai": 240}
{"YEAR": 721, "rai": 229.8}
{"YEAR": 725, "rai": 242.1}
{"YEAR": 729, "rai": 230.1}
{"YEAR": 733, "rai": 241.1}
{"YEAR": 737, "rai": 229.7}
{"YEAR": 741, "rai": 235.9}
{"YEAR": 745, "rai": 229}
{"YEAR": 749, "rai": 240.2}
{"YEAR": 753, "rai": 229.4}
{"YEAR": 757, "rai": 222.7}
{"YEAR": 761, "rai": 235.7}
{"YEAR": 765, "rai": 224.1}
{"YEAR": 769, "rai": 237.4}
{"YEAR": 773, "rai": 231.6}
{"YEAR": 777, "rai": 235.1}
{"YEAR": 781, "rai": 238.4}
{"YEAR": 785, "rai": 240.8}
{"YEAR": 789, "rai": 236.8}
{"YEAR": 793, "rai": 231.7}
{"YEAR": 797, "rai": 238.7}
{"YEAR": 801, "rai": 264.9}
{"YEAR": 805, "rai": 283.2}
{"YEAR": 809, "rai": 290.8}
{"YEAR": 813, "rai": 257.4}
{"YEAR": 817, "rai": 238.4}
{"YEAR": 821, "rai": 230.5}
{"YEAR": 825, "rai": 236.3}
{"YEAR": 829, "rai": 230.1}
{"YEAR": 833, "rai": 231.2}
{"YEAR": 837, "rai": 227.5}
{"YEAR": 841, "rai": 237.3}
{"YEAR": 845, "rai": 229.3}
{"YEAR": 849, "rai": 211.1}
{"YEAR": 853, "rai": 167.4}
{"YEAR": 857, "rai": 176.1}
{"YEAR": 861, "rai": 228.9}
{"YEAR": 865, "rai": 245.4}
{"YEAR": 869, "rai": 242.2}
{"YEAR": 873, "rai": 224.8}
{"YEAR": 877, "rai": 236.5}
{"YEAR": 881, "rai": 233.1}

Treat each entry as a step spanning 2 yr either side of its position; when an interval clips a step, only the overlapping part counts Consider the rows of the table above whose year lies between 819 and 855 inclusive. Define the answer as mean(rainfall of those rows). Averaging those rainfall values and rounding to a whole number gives 222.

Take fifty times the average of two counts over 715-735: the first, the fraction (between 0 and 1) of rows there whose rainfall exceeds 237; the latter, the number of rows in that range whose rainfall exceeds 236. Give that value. 90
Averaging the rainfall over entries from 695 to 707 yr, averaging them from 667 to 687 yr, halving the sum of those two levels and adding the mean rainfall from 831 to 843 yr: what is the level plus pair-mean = 464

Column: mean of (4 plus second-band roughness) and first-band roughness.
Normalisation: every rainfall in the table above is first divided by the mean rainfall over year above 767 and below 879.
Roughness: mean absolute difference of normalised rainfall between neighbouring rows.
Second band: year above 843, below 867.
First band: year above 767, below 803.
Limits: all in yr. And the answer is 2.07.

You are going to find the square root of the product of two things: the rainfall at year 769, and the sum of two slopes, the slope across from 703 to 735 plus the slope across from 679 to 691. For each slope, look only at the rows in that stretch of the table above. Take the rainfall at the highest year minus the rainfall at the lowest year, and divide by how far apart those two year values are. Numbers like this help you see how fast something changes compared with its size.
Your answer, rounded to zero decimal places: 19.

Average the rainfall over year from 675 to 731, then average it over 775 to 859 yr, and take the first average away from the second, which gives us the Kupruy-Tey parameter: 1.2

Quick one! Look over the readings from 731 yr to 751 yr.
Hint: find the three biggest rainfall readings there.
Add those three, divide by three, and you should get 239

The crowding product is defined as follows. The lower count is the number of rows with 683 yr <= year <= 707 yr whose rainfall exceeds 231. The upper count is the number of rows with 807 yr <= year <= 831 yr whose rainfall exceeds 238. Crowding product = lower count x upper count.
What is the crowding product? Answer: 15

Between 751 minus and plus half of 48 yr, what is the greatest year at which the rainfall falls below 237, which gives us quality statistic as 773 yr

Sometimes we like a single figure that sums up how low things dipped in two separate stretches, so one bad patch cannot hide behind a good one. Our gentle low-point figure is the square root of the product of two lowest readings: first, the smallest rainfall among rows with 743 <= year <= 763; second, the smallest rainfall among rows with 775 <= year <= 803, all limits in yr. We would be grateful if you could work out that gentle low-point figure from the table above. 227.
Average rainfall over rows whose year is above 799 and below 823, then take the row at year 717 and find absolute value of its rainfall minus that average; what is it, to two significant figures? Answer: 21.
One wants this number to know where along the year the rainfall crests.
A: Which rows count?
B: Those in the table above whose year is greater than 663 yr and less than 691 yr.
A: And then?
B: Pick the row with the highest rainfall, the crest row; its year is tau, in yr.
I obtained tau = 665 yr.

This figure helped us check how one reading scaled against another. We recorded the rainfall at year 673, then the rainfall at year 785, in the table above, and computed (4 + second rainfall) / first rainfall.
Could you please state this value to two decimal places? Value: 1.03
